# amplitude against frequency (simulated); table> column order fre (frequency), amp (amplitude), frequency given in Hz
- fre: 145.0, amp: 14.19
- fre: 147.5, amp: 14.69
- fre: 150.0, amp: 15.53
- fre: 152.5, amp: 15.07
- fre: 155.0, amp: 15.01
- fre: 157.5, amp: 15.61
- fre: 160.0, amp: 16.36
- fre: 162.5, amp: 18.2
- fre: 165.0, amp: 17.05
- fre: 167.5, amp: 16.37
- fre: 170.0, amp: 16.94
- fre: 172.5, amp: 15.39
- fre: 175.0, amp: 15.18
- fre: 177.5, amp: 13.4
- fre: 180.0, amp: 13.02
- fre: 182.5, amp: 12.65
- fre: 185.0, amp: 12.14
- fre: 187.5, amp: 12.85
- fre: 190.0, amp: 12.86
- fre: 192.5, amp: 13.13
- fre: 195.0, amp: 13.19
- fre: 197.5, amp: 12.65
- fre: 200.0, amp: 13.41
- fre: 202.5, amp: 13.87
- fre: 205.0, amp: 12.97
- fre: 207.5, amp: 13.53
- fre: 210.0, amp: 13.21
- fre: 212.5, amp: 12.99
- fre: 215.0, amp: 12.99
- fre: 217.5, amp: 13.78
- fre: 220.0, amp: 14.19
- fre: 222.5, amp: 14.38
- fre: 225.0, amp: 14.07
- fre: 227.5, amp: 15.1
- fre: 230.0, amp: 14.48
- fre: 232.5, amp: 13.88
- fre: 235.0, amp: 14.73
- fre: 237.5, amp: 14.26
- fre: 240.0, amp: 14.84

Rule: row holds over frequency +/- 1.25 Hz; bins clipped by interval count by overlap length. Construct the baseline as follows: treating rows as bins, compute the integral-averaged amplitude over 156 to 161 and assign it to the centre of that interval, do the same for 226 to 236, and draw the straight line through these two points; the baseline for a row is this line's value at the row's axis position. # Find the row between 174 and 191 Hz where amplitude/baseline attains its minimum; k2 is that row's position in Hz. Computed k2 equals 185.0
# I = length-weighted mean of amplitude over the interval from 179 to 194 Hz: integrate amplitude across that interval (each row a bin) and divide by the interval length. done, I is 12.8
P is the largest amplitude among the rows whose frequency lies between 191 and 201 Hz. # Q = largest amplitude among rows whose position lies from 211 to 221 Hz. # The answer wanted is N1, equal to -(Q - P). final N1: -1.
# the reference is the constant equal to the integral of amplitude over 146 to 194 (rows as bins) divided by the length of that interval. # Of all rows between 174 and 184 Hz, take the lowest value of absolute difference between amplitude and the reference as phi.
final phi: 0.4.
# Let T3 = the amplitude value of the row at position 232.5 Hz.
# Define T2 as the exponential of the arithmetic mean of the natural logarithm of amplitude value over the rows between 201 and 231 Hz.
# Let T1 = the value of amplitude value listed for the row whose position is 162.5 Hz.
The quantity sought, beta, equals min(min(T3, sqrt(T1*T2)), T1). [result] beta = 13.9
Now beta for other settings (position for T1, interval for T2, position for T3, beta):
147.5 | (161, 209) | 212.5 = 13.0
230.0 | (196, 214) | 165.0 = 13.8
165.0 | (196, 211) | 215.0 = 13.0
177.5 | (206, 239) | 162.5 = 13.4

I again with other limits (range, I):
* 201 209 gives 13.4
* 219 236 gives 14.4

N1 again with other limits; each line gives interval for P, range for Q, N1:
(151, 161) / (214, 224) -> 2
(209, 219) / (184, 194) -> 1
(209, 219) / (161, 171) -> -4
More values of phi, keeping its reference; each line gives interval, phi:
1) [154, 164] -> 0.2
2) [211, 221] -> 0.6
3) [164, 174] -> 0.6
